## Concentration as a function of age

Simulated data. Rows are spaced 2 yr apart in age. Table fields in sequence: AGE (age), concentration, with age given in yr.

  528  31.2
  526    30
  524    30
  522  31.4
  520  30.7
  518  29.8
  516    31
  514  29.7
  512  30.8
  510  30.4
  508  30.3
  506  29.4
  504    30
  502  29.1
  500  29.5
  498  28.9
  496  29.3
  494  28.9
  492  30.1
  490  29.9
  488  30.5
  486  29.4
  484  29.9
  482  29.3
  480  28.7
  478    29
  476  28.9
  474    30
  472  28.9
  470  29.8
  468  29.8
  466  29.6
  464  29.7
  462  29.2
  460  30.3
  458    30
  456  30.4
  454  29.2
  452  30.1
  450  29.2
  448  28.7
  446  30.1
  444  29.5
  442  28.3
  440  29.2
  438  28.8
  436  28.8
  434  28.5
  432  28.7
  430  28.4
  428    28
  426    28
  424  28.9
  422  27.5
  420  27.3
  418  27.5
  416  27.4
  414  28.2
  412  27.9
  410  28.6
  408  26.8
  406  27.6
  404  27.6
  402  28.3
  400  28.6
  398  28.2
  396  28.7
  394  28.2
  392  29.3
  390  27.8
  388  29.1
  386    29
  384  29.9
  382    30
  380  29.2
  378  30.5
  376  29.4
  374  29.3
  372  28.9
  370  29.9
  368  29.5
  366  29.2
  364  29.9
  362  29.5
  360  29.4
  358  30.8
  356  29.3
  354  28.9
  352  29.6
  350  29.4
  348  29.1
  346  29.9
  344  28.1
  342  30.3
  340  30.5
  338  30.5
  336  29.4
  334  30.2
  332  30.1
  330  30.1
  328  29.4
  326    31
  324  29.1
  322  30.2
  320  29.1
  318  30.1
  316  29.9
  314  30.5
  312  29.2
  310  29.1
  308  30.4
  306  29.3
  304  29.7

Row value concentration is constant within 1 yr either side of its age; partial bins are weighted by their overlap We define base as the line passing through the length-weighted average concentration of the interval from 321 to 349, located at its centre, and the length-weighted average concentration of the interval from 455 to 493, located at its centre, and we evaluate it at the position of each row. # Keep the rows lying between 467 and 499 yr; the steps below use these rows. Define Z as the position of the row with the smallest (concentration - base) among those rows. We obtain 480 yr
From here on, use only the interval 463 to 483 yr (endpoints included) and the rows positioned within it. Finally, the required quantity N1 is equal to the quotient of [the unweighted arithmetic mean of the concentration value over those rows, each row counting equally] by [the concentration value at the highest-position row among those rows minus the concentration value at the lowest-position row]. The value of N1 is -73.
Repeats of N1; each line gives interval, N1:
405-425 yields 21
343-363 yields 21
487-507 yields -27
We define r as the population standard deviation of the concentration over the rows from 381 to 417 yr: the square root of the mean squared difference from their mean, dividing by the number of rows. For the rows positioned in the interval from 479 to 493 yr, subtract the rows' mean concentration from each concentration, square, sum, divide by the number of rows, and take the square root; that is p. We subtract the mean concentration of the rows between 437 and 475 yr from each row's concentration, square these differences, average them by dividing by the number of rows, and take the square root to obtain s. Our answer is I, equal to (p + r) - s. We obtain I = 0.80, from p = 0.55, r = 0.8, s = 0.57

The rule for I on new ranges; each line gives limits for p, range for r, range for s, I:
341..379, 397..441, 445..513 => 0.64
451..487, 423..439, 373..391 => 0.11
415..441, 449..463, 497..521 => 0.48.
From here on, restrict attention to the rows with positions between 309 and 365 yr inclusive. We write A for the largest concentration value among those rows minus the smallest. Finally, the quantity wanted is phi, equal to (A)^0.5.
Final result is 1.70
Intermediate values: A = 2.9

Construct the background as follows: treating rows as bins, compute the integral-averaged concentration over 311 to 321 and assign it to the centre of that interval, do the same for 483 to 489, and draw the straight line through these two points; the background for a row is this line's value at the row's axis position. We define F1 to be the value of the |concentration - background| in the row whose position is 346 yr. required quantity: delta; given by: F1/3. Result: 0.04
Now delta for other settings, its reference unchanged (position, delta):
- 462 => 0.24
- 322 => 0.14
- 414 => 0.55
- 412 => 0.65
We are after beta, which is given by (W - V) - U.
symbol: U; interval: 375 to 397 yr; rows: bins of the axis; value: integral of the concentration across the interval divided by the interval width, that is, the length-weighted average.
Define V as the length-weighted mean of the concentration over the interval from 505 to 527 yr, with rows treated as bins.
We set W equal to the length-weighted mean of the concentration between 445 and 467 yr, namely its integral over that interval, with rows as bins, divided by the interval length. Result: -29.8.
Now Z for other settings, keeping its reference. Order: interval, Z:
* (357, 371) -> 366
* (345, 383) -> 354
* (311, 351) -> 344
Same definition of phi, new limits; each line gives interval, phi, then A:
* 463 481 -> 1.14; 1.3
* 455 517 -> 1.52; 2.3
